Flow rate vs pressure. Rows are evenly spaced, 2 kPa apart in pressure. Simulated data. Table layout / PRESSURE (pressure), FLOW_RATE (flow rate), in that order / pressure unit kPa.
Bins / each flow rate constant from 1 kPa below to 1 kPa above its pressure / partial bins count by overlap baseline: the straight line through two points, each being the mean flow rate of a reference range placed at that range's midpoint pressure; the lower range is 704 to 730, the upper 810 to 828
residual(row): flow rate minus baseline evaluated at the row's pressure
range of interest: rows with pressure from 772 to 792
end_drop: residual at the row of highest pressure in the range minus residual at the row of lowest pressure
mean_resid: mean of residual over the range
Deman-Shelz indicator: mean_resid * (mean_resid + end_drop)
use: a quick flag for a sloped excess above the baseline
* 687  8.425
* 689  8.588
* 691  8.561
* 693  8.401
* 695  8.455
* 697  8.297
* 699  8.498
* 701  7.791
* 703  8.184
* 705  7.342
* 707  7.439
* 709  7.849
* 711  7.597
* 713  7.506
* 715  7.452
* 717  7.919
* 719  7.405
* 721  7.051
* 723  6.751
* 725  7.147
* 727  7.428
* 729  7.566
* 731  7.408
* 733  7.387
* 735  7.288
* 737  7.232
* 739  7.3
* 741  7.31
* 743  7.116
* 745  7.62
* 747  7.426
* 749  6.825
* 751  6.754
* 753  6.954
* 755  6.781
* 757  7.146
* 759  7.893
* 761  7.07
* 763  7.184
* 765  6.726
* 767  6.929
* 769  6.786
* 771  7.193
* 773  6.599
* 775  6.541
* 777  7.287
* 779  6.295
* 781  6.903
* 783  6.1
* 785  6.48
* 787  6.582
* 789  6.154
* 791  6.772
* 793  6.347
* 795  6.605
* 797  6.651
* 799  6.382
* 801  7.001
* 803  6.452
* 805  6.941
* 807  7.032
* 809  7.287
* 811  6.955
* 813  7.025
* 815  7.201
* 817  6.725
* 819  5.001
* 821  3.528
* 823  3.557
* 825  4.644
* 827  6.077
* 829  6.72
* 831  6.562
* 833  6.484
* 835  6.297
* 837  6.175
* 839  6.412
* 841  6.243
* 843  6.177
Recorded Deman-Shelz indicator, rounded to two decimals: 0.22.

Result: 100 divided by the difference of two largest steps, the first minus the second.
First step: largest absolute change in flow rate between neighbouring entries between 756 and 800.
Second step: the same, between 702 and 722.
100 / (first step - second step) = 667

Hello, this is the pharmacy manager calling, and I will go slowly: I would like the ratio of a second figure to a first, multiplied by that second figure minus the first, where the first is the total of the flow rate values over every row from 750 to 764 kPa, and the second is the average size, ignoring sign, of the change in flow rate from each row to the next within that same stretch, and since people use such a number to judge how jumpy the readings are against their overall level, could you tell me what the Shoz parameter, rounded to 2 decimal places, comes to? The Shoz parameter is -0.40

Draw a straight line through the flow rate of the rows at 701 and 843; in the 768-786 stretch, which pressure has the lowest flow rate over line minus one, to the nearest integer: 783 kPa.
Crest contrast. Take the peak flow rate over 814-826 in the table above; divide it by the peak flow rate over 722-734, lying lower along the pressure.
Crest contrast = 0.95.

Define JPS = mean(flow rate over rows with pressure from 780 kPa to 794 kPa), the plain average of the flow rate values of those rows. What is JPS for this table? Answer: 6.5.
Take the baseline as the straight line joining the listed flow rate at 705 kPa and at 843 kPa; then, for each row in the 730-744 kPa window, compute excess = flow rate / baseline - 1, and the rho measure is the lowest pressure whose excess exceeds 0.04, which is 731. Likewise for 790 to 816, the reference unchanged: 801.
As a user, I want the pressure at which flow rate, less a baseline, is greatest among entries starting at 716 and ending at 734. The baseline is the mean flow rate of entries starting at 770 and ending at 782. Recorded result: 717 kPa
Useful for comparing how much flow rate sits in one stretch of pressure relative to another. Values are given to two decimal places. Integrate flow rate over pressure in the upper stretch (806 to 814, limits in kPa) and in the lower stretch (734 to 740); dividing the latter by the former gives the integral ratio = 0.77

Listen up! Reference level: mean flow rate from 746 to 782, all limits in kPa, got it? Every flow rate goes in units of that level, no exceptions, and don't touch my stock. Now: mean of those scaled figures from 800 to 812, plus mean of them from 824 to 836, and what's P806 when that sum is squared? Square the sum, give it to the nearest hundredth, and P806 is 3.53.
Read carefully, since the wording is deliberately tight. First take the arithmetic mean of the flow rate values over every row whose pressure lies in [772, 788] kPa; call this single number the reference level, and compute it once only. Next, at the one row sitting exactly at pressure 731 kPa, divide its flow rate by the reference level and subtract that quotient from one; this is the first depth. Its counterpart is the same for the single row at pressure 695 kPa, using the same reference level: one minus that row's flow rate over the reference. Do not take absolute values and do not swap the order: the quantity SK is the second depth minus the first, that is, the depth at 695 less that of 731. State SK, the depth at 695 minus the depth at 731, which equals -0.16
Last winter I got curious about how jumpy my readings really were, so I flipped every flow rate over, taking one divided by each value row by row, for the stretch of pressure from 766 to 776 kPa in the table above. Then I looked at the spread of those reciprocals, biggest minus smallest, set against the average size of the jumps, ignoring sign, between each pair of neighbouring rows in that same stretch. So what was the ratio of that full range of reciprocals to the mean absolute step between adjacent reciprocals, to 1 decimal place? 2.2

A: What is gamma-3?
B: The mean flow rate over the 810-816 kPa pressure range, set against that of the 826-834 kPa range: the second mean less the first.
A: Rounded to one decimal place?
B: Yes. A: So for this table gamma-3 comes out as -0.6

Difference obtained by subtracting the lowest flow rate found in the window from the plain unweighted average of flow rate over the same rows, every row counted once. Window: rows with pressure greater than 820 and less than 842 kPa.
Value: 2.2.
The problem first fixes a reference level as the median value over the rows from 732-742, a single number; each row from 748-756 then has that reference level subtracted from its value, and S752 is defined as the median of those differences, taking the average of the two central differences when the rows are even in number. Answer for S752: -0.5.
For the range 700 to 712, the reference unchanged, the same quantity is 0.4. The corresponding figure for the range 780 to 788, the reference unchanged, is -0.8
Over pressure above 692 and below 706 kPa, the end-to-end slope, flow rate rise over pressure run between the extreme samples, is -0.09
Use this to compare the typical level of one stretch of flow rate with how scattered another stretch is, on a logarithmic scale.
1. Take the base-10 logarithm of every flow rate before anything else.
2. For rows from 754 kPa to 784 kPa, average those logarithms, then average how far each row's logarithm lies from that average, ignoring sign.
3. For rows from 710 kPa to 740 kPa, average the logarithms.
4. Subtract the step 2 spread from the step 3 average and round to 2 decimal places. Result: 0.85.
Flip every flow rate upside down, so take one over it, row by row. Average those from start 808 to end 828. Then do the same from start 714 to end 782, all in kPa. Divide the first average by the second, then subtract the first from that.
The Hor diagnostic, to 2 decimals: 1.14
